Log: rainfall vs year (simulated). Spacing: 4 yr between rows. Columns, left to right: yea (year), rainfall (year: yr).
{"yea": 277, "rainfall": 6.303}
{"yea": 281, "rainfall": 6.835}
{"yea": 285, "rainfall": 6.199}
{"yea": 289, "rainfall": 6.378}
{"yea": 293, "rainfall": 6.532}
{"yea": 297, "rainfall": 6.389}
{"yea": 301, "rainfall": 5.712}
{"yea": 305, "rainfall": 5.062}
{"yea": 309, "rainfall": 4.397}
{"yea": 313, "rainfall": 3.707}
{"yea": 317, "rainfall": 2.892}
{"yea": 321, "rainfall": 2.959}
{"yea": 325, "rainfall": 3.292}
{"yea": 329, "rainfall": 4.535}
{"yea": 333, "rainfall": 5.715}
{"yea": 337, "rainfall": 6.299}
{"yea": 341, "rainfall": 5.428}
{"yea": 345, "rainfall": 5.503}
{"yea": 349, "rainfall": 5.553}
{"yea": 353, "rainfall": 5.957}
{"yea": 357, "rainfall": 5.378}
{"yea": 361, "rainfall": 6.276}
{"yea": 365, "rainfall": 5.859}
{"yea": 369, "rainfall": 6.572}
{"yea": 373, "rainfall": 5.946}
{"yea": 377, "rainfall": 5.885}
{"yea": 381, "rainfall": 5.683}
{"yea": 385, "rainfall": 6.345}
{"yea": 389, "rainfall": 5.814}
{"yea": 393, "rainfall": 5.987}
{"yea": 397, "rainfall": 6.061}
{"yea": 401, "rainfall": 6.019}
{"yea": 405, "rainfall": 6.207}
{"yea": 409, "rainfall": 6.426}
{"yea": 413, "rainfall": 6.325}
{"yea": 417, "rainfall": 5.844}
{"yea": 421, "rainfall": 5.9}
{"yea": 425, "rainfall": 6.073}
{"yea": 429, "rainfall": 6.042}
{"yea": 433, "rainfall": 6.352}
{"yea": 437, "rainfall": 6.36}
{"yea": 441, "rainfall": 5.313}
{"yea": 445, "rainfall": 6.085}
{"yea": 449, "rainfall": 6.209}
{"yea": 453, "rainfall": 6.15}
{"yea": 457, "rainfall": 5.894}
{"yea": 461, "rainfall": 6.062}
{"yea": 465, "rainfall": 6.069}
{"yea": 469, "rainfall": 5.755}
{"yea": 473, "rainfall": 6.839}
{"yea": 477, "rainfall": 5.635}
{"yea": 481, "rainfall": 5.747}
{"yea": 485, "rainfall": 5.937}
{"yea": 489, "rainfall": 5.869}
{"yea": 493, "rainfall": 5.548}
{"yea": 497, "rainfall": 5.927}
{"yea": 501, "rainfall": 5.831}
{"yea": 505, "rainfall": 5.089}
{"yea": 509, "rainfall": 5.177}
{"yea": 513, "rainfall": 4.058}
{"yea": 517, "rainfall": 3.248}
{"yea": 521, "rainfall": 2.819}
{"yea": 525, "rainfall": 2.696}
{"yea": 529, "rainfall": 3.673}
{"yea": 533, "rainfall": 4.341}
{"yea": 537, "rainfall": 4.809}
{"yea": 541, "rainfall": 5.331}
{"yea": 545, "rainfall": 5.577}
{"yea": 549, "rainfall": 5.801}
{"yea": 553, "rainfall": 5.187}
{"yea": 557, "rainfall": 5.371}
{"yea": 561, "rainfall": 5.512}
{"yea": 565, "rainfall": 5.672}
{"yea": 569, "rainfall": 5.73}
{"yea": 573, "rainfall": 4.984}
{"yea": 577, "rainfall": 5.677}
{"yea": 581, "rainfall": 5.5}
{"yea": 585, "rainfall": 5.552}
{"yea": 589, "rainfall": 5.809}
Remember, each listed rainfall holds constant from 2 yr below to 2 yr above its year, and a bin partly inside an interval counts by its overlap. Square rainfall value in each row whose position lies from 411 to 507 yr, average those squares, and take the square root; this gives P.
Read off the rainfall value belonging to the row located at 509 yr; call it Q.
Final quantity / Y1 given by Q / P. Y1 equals 0.87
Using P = 5.96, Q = 5.177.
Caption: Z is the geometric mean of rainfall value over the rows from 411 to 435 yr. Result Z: 6.1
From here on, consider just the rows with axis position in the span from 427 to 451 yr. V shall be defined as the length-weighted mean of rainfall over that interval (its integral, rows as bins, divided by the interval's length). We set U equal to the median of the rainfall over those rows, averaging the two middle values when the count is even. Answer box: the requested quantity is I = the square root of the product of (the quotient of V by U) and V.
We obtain 2.44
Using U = 6.15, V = 6.06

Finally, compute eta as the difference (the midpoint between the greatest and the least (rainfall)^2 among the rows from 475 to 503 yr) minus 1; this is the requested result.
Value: 32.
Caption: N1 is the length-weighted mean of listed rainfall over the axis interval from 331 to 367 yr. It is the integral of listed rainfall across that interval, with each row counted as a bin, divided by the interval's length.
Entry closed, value 5.8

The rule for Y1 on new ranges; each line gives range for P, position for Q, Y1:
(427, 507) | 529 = 0.62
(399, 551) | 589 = 1.04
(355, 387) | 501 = 0.97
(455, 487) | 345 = 0.92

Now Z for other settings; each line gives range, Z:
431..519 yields 5.6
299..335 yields 4.1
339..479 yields 6.0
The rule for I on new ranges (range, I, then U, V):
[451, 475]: 2.49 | 6.07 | 6.13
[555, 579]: 2.32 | 5.59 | 5.49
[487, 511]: 2.34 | 5.69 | 5.57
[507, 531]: 1.94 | 3.46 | 3.61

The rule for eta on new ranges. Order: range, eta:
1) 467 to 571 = 26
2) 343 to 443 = 35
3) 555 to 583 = 28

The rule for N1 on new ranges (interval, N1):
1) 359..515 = 5.9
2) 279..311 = 5.9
